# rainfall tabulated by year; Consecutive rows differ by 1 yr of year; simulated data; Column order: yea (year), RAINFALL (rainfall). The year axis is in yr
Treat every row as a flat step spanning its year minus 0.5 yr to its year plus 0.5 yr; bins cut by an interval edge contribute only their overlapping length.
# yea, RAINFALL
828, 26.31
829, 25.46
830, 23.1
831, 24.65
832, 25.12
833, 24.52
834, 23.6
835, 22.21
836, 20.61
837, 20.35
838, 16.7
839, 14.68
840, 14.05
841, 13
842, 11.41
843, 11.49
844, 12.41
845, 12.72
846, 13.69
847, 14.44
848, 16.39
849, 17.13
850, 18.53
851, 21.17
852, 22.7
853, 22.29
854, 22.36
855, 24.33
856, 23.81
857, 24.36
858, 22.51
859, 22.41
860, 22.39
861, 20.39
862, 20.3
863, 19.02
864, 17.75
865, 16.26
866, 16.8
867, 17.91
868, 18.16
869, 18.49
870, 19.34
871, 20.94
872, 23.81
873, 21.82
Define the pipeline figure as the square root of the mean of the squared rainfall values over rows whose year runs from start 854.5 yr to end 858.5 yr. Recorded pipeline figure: 23.8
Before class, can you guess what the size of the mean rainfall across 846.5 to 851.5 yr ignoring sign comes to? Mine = 17.5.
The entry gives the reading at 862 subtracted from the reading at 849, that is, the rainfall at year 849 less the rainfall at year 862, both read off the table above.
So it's -3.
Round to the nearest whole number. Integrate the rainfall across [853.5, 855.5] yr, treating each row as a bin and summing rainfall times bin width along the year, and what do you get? 47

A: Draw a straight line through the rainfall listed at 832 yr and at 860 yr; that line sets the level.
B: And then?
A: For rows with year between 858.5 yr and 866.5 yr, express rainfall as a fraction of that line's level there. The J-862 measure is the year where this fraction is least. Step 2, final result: 865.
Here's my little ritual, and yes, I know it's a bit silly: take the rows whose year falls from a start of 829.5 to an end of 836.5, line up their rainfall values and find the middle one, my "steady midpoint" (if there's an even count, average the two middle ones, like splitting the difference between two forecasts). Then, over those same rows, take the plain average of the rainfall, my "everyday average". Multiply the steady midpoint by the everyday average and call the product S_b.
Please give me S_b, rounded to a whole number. 552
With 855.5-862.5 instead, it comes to 500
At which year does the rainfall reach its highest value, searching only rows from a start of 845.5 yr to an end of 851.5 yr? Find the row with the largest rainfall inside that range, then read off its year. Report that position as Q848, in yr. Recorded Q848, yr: 851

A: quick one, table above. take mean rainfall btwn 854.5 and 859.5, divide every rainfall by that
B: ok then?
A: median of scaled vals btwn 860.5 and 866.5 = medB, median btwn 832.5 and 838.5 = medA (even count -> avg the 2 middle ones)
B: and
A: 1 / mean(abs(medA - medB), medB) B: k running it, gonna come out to 2.19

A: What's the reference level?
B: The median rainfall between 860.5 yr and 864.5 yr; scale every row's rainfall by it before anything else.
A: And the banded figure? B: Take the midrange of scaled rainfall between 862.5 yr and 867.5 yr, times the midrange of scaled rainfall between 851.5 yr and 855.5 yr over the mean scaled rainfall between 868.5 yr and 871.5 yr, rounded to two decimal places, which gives 1.07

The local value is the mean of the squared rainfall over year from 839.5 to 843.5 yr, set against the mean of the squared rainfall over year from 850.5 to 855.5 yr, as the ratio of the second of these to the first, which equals 3.2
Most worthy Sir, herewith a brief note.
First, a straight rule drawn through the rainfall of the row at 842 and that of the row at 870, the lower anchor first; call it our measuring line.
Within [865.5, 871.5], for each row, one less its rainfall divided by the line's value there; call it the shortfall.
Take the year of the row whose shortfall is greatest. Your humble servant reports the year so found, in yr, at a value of 866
